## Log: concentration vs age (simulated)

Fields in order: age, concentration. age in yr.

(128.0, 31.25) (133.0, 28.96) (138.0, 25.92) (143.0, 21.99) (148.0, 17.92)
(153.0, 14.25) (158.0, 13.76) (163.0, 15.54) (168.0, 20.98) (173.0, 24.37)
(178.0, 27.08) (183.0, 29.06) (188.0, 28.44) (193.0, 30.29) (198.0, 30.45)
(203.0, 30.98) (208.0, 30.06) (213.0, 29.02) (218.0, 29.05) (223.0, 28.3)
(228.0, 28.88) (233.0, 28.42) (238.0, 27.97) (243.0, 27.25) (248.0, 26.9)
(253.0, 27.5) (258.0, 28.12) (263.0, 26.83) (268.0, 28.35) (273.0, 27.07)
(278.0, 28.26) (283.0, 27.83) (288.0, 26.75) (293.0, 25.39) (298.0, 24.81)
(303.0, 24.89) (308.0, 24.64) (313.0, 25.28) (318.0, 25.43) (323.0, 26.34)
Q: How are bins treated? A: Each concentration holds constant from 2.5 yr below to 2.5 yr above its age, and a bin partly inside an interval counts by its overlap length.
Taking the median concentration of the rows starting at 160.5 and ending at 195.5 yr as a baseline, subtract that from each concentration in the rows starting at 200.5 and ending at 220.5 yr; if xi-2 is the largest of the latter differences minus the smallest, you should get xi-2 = 2.0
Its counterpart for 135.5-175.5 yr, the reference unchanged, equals 12.2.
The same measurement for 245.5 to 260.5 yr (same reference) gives 1.2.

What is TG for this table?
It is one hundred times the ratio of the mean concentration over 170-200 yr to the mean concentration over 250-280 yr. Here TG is 102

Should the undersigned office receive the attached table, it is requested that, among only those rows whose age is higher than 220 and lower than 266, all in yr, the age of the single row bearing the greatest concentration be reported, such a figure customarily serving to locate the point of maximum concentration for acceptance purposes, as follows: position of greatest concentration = 228.0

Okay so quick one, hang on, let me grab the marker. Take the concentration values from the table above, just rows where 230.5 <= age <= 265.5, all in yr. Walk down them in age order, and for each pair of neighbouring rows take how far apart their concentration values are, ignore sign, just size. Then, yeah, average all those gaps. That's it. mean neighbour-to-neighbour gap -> 0.67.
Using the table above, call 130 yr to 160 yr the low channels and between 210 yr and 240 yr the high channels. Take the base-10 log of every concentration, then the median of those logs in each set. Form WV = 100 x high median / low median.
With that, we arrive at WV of 112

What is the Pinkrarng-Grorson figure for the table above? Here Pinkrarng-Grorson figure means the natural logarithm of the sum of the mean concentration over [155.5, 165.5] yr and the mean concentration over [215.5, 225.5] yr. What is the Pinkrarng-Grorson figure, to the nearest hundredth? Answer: 3.77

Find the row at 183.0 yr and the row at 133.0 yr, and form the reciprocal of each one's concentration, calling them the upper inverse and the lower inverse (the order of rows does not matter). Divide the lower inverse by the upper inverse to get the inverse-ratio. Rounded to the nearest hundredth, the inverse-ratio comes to 1.00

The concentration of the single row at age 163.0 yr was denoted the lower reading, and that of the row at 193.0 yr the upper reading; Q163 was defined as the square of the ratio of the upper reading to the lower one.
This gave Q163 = 3.80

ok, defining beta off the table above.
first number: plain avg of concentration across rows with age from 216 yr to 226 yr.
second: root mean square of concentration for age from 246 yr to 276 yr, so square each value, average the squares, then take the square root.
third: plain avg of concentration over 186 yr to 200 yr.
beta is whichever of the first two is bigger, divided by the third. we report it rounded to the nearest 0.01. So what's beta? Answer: 0.96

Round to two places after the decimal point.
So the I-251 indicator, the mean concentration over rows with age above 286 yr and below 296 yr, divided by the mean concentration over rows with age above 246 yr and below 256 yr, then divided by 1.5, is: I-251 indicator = 0.64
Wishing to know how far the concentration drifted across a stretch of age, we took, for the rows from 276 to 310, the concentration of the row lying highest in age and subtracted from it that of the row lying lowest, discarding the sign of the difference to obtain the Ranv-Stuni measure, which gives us 4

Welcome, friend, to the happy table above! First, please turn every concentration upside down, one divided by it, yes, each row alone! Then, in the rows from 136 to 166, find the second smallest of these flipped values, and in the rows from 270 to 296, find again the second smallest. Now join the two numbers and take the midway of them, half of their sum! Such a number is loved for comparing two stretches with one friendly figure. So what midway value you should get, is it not 0.041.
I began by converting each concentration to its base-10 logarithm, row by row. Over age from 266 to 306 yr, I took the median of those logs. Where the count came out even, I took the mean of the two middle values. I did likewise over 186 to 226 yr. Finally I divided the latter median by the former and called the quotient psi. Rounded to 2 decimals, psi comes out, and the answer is 1.03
